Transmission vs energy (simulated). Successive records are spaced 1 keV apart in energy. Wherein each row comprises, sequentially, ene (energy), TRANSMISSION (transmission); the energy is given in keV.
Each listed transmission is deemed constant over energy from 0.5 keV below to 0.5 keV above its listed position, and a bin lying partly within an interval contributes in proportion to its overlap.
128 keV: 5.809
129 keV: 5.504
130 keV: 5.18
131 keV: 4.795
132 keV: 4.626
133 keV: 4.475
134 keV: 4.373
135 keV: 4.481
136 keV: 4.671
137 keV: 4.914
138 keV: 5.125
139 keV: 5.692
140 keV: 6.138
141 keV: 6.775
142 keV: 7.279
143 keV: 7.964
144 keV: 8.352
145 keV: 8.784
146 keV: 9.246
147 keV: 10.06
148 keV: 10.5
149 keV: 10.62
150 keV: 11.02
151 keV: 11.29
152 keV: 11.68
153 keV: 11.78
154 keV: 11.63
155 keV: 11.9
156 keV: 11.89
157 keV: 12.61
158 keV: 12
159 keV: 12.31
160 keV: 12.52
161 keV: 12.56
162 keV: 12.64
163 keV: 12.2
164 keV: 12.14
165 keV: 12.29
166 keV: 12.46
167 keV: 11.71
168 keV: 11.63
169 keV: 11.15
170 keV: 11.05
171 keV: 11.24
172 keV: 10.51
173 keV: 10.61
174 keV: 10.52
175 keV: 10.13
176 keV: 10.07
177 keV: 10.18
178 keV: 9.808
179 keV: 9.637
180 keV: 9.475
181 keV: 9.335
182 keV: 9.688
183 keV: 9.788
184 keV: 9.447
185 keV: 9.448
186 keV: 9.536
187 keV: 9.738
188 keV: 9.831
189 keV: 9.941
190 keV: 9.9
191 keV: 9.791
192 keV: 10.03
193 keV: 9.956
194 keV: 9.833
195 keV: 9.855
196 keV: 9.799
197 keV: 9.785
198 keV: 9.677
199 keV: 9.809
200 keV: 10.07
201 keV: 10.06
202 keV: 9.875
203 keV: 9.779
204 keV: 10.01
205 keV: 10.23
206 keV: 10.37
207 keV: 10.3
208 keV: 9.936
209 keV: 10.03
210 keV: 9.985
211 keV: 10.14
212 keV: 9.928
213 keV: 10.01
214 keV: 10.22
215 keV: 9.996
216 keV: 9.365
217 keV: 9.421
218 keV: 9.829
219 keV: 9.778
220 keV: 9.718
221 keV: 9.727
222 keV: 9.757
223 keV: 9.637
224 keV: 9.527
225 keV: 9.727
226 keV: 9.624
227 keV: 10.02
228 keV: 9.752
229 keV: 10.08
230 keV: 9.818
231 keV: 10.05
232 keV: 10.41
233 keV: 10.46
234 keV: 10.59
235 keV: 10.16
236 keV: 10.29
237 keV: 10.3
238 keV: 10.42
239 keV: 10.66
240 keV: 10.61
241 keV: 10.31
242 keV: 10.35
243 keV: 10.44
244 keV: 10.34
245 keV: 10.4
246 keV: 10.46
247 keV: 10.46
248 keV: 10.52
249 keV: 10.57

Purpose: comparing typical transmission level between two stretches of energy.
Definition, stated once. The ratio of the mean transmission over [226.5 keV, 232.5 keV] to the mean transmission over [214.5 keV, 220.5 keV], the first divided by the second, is 1.03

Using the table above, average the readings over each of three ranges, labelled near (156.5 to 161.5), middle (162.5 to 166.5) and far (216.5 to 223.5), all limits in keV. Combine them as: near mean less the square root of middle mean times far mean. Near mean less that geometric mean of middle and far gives 1.5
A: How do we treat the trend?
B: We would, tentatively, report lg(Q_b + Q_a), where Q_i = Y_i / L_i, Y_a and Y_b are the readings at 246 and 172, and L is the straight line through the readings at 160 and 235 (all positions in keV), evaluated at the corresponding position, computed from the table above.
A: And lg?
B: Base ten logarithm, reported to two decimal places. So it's 0.29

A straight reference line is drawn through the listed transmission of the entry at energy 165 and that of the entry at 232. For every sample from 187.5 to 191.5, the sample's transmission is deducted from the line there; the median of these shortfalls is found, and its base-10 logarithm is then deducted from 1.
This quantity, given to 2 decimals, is 0.76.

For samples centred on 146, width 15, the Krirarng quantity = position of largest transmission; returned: 153 keV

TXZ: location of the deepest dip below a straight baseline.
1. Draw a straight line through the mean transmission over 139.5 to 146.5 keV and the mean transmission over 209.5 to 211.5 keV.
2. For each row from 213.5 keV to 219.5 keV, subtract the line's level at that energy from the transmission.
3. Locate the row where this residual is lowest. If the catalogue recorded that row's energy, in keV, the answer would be 216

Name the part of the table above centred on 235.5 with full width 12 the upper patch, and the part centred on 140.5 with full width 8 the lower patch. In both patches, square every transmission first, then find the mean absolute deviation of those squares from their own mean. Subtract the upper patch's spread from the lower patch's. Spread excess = 10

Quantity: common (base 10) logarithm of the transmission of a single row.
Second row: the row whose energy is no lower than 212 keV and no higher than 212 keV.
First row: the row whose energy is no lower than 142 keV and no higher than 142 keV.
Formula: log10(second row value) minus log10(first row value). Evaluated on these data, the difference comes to 0.135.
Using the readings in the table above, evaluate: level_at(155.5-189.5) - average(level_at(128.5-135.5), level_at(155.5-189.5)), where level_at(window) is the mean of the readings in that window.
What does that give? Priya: 3.1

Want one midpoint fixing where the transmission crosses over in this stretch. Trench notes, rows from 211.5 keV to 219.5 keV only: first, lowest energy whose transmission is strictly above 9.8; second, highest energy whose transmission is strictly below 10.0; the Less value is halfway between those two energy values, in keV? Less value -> 215.5 keV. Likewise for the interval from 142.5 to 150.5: 146.5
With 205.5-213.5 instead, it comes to 209.0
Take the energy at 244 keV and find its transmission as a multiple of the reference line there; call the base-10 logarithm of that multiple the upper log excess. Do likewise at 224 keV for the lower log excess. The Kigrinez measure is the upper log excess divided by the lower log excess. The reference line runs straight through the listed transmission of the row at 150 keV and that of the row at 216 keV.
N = 4.6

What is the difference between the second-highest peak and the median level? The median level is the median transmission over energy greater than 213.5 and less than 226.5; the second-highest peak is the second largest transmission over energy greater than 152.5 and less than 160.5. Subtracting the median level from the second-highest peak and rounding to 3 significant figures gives 2.79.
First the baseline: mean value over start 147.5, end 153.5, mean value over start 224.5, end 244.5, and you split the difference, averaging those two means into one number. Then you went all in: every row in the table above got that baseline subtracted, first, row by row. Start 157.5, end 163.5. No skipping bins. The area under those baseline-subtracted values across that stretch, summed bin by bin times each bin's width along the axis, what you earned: 10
